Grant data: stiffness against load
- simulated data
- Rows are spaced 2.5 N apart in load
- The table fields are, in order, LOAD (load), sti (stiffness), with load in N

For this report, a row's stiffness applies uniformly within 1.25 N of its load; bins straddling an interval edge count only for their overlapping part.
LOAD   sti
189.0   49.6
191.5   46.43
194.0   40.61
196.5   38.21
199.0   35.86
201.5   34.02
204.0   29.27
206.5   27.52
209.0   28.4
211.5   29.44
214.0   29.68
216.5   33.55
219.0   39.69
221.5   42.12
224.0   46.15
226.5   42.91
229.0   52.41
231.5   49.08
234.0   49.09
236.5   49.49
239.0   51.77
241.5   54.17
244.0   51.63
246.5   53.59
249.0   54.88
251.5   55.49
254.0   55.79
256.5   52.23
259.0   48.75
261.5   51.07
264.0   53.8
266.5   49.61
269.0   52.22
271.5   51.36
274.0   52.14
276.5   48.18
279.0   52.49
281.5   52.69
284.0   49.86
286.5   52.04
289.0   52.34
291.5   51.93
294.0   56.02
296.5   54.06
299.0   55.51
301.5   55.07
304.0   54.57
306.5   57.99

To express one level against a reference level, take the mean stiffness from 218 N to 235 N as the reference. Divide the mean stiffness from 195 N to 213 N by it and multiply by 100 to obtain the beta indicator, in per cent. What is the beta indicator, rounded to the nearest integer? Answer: 69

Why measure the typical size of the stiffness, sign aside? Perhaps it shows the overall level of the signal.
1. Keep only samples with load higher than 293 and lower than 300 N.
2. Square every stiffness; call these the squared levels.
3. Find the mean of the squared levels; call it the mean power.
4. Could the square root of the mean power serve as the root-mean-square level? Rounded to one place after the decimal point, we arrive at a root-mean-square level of 55.2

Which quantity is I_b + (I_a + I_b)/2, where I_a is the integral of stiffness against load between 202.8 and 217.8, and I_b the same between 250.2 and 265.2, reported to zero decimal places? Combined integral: 1412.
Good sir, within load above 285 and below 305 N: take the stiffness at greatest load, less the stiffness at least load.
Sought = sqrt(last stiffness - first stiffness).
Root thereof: 1.6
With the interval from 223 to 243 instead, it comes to 2.8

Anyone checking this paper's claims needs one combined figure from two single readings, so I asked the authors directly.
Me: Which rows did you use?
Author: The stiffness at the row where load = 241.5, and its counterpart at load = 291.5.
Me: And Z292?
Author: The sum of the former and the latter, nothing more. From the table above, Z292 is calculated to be 106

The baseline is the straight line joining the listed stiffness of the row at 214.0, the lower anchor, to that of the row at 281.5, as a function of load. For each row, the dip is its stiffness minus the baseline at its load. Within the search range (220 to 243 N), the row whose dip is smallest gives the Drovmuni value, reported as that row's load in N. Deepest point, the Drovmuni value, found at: 226.5 N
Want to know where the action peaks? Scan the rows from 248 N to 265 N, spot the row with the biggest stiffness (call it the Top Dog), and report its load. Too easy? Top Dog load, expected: 254.0 N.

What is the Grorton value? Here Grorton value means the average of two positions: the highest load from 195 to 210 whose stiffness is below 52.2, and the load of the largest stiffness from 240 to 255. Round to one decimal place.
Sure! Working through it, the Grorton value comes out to 231.5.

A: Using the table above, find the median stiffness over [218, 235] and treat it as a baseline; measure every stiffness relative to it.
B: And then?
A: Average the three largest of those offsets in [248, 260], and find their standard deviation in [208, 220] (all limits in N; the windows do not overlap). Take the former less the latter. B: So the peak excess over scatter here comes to 5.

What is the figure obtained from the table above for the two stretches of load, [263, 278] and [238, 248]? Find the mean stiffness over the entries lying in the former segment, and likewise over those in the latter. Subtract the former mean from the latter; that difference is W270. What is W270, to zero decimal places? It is 2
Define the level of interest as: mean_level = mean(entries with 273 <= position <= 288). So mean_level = 51.2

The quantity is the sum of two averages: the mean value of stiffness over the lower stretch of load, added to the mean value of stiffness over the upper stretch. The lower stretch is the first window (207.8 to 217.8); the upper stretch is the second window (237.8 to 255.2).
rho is 84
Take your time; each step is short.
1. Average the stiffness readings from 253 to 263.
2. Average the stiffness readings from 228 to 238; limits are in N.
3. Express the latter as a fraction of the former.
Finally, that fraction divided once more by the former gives 0.019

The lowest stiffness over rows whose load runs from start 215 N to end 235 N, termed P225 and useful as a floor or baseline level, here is 33.55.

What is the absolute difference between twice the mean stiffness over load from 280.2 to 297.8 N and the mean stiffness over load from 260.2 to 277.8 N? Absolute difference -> 54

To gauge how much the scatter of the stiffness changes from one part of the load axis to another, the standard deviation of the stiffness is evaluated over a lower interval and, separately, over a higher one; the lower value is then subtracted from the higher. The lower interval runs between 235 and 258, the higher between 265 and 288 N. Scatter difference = -0.5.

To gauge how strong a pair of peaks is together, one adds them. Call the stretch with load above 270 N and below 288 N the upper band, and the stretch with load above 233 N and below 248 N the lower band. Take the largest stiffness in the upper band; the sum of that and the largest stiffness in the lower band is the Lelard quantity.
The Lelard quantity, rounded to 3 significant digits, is 107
